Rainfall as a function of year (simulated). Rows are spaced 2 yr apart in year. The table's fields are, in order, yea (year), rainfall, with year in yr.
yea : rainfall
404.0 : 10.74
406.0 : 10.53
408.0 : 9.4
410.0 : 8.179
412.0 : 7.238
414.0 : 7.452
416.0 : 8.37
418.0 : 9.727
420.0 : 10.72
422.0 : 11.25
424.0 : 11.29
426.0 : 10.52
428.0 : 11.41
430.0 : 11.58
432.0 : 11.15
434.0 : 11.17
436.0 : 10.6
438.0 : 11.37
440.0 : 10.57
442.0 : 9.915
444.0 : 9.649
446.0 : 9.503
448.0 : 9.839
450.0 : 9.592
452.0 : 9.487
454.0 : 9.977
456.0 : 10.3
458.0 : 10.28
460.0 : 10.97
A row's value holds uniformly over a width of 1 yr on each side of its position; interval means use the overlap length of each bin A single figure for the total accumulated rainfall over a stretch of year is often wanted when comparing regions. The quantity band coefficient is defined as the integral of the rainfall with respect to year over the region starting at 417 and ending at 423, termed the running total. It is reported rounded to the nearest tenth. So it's 63.4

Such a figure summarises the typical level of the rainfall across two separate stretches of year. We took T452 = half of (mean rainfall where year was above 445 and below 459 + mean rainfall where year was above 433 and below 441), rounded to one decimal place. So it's 10.4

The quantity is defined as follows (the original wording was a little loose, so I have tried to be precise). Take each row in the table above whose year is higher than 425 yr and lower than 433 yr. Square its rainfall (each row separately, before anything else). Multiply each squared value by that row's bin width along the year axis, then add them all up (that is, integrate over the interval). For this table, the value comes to 999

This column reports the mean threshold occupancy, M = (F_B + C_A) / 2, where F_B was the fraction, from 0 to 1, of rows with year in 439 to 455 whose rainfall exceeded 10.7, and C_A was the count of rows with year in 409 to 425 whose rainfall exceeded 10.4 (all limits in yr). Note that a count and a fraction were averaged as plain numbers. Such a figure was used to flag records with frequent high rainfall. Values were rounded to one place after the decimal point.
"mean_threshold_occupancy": 1.5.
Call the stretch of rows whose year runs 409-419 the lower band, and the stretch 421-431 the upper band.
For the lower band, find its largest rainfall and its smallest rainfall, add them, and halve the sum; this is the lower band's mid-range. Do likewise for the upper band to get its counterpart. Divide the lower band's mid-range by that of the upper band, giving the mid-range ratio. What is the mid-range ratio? 0.77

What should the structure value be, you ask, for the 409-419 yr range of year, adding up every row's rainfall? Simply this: 41.0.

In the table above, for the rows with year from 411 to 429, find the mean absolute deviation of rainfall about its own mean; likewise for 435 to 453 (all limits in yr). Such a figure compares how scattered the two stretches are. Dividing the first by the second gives 2.7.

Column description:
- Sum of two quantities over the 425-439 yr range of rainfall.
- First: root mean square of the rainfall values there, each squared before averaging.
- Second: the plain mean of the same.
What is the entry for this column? 22.2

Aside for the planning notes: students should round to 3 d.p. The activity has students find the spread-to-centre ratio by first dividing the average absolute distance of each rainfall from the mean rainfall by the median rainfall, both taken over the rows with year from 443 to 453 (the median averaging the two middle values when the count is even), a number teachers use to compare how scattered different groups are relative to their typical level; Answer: 0.011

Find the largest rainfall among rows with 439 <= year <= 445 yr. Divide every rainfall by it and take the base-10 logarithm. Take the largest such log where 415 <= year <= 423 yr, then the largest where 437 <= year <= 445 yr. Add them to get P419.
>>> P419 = 0.06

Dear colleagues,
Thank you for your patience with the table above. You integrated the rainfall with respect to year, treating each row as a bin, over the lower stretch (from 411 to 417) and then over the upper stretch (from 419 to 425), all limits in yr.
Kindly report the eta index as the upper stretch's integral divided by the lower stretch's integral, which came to 1.4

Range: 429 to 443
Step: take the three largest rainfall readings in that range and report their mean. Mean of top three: 11.4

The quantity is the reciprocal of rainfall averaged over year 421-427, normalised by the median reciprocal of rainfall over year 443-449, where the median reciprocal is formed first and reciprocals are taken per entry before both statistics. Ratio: 0.88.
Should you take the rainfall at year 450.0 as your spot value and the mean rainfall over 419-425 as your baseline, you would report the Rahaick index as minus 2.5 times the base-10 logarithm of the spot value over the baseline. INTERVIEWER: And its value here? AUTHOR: 0.16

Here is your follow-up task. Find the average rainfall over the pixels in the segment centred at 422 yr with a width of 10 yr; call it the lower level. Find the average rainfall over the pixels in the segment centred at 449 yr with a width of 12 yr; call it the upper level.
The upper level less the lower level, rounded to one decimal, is -1.0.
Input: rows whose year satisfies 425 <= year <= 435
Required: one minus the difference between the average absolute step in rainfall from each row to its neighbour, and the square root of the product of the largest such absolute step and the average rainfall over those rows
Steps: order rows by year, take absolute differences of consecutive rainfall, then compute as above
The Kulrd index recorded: 3.77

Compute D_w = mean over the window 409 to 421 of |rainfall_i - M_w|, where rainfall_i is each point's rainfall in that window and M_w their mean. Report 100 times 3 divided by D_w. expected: 280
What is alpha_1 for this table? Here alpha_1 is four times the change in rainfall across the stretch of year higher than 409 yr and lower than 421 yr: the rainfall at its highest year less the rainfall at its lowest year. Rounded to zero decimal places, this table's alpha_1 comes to 10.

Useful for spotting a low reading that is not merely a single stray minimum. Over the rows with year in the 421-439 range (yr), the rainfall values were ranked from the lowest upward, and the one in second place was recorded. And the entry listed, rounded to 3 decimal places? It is 10.600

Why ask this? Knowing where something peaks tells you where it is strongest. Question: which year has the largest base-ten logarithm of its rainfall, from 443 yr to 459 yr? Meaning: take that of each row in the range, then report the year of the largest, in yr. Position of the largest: 456.0 yr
